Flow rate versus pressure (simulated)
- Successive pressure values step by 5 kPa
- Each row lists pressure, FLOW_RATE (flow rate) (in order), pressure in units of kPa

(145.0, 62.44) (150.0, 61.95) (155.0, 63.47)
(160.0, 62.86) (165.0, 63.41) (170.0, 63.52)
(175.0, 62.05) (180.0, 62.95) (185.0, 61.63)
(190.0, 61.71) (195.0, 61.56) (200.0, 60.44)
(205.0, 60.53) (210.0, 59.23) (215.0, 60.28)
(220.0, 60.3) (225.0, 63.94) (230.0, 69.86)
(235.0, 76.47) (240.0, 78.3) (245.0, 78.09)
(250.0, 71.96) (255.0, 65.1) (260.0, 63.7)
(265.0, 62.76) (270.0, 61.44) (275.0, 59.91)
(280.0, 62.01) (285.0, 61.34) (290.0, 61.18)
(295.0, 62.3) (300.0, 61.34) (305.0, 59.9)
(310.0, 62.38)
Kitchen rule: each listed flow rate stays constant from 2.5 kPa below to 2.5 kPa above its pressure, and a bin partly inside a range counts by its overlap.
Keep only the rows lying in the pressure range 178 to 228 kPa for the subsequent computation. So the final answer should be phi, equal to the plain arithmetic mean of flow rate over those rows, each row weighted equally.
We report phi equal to 61.3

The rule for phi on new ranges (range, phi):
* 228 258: 73.3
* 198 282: 65.5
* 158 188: 62.7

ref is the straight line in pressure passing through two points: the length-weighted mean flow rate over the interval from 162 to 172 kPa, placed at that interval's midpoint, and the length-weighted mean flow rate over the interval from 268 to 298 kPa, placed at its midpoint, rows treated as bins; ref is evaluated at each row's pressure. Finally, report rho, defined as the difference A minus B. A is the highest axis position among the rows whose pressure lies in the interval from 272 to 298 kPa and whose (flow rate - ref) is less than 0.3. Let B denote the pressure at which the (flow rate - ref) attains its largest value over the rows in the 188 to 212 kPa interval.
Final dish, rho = 100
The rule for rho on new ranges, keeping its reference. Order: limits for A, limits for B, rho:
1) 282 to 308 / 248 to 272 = 55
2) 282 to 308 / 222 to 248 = 65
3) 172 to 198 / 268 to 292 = -85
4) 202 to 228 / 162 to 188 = 50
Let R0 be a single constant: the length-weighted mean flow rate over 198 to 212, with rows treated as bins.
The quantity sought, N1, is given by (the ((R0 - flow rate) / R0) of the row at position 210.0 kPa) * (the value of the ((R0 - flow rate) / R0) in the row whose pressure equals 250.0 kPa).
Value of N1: -0.0028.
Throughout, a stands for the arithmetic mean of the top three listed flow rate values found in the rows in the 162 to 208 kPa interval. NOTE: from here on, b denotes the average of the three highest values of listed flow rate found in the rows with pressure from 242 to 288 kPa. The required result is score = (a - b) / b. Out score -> -0.117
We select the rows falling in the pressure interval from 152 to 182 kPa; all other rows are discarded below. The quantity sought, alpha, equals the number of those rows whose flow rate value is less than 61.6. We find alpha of 0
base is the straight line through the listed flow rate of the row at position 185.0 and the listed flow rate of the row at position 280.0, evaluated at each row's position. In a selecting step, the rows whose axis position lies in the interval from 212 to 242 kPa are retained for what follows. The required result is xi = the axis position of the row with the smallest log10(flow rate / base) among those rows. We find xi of 215.0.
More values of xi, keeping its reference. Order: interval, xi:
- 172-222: 210.0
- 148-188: 185.0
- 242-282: 275.0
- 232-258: 255.0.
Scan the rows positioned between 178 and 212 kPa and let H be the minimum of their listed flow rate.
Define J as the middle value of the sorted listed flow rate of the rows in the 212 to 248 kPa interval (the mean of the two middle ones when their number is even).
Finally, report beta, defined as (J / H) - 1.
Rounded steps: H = 59.23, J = 69.9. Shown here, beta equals 0.18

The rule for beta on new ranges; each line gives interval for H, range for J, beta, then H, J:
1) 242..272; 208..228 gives -0.02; 61.44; 60.3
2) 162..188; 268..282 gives 0.00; 61.63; 61.4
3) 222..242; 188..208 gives -0.05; 63.94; 61.0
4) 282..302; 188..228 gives -0.01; 61.18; 60.5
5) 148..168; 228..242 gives 0.23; 61.95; 76.5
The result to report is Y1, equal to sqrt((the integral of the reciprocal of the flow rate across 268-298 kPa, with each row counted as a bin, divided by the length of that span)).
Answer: 0.128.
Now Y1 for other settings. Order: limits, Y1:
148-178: 0.126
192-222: 0.129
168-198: 0.127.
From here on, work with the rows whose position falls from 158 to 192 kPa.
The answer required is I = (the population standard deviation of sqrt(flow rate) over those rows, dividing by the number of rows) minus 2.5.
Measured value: -2.45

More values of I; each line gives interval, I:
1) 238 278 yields -2.08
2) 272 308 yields -2.44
